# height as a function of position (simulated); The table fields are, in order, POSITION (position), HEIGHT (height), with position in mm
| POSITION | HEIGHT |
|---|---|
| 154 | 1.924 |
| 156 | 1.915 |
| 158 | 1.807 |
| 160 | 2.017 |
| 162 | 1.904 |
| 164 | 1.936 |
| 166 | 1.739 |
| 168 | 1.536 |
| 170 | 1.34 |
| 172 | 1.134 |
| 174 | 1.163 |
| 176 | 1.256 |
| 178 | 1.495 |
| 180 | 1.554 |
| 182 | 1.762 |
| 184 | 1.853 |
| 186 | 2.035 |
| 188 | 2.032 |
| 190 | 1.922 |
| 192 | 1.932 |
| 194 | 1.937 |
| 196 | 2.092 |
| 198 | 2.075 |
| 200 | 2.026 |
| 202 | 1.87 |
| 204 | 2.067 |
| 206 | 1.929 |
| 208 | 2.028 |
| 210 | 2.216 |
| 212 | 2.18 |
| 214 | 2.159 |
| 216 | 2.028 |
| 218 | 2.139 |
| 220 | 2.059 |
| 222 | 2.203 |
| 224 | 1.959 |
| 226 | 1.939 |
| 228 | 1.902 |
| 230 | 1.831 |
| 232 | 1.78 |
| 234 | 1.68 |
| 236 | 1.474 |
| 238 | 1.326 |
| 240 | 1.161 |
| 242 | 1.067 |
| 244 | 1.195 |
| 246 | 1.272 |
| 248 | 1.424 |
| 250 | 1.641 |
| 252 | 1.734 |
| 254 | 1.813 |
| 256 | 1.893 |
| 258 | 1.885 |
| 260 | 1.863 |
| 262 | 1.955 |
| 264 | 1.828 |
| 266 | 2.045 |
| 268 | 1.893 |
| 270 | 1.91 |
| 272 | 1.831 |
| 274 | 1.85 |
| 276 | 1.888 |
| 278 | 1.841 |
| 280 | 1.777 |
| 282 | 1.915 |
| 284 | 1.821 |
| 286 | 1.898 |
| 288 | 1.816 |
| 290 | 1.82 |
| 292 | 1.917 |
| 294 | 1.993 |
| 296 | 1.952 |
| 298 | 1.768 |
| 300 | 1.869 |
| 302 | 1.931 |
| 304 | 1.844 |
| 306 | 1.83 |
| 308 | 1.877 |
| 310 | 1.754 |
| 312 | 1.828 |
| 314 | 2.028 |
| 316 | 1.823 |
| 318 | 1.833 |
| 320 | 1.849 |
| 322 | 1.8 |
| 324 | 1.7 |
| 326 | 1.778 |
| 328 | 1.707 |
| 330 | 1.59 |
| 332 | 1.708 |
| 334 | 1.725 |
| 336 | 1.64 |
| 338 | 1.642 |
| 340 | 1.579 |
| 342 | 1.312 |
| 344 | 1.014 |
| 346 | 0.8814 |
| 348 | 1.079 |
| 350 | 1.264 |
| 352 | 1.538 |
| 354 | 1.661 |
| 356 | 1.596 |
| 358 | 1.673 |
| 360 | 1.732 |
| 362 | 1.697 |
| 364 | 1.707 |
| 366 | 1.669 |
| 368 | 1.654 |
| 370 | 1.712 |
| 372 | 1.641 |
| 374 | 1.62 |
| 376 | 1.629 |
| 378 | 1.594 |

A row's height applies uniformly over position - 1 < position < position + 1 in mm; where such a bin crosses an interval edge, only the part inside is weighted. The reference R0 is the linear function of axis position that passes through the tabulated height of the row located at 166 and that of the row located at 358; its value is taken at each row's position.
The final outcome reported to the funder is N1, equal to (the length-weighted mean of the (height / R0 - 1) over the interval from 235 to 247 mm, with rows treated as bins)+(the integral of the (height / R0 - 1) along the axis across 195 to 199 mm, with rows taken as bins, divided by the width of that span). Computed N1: -0.07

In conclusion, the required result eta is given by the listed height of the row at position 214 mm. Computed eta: 2.159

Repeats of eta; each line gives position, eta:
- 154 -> 1.924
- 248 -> 1.424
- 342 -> 1.312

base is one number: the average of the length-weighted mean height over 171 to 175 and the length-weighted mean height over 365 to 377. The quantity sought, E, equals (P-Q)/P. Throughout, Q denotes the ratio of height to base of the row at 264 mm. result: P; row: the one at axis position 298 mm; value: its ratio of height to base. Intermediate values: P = 1.26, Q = 1.30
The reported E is -0.03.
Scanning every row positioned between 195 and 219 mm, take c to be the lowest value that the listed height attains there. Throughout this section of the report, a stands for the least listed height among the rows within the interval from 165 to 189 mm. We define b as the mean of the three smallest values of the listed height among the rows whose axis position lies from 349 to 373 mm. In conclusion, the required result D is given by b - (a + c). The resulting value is -1.5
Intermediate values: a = 1.134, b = 1.5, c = 1.87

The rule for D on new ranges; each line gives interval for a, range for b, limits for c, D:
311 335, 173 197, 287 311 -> -2.0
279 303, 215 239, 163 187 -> -1.4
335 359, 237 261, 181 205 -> -1.5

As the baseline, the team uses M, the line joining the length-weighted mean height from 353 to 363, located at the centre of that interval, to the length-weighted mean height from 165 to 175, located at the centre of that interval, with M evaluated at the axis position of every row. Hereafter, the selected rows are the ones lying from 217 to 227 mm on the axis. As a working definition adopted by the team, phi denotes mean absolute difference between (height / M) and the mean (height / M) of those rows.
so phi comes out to 0.064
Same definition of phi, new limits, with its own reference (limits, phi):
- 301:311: 0.030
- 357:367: 0.012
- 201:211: 0.066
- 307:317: 0.046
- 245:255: 0.119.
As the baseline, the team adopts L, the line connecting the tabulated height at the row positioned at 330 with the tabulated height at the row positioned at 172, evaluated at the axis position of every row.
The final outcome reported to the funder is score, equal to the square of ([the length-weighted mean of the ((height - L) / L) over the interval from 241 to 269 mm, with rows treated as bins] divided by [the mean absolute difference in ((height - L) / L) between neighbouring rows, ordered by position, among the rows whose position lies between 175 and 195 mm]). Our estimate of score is 7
